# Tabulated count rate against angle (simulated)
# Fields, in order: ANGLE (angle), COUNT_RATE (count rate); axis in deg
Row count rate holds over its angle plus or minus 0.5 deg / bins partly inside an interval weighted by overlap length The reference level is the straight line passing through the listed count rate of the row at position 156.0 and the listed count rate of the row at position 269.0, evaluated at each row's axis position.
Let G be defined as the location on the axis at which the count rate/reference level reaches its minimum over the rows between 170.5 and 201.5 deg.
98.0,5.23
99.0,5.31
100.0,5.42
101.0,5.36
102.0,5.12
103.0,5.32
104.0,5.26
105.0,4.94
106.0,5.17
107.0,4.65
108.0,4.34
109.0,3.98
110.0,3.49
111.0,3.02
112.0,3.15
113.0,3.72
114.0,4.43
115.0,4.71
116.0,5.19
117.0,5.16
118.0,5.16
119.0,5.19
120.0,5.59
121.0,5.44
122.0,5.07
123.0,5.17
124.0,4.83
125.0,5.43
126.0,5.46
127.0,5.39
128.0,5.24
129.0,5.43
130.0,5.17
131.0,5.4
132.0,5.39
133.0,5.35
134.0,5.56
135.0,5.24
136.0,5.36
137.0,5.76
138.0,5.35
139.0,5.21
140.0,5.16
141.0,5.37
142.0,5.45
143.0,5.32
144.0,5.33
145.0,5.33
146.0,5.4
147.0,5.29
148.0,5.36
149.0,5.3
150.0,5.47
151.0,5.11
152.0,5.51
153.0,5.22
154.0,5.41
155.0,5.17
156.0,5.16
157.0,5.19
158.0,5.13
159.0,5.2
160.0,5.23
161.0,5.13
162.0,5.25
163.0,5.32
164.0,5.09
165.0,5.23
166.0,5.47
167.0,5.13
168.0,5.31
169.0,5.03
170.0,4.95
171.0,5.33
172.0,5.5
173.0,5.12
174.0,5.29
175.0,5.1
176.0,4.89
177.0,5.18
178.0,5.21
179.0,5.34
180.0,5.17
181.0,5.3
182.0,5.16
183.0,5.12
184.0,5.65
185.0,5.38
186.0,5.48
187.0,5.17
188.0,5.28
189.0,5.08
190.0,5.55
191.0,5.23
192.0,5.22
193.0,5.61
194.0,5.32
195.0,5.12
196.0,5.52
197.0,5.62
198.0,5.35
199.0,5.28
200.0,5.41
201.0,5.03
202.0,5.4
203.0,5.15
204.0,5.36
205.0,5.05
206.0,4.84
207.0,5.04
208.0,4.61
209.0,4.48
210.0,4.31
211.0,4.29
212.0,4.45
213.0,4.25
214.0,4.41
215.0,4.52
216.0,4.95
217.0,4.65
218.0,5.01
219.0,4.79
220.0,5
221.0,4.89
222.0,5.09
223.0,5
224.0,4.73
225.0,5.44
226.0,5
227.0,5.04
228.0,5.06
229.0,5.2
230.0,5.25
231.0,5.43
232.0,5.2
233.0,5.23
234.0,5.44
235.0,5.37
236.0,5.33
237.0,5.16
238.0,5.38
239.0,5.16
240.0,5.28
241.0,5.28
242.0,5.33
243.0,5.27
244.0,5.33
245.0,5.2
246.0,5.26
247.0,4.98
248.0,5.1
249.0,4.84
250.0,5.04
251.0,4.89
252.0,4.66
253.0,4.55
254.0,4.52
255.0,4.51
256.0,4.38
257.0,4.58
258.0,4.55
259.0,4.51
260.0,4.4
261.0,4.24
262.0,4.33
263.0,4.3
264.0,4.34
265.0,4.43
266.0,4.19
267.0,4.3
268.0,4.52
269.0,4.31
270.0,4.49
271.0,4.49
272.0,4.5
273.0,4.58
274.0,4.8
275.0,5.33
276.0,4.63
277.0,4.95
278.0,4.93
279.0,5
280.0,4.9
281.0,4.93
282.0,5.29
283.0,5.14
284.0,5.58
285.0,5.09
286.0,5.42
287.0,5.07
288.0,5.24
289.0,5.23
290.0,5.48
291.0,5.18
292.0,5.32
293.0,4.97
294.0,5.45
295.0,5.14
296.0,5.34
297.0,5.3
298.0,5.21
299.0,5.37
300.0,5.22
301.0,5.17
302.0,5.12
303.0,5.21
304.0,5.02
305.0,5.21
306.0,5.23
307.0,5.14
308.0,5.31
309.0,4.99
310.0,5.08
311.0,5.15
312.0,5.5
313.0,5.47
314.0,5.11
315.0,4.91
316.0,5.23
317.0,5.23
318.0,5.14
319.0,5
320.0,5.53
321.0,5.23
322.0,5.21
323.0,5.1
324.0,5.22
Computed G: 176.0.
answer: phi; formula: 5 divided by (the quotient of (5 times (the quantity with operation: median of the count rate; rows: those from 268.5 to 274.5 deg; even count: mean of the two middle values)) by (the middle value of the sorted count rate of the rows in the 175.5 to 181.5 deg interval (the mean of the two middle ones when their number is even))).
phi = 1.16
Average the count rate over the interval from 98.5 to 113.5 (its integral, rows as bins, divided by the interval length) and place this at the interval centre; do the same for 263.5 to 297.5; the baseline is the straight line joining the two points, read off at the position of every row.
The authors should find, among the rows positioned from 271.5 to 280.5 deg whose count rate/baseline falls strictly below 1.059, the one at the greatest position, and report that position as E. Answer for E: 280.0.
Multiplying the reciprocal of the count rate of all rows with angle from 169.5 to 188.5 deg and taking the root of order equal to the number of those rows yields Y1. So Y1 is 0.191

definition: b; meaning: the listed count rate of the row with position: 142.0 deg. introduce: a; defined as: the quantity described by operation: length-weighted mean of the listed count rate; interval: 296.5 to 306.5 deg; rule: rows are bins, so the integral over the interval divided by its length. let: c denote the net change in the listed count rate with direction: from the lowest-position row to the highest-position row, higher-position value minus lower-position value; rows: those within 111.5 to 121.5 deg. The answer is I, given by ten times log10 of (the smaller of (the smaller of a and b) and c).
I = 4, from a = 5.21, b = 5.45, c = 2.3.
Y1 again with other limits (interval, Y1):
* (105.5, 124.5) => 0.221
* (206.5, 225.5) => 0.212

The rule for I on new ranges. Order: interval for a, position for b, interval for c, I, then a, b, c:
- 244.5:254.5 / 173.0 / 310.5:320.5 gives -4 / 4.90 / 5.12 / 0.4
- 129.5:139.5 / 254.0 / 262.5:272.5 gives -7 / 5.38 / 4.52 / 0.2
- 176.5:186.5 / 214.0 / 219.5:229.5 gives -7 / 5.30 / 4.41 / 0.2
